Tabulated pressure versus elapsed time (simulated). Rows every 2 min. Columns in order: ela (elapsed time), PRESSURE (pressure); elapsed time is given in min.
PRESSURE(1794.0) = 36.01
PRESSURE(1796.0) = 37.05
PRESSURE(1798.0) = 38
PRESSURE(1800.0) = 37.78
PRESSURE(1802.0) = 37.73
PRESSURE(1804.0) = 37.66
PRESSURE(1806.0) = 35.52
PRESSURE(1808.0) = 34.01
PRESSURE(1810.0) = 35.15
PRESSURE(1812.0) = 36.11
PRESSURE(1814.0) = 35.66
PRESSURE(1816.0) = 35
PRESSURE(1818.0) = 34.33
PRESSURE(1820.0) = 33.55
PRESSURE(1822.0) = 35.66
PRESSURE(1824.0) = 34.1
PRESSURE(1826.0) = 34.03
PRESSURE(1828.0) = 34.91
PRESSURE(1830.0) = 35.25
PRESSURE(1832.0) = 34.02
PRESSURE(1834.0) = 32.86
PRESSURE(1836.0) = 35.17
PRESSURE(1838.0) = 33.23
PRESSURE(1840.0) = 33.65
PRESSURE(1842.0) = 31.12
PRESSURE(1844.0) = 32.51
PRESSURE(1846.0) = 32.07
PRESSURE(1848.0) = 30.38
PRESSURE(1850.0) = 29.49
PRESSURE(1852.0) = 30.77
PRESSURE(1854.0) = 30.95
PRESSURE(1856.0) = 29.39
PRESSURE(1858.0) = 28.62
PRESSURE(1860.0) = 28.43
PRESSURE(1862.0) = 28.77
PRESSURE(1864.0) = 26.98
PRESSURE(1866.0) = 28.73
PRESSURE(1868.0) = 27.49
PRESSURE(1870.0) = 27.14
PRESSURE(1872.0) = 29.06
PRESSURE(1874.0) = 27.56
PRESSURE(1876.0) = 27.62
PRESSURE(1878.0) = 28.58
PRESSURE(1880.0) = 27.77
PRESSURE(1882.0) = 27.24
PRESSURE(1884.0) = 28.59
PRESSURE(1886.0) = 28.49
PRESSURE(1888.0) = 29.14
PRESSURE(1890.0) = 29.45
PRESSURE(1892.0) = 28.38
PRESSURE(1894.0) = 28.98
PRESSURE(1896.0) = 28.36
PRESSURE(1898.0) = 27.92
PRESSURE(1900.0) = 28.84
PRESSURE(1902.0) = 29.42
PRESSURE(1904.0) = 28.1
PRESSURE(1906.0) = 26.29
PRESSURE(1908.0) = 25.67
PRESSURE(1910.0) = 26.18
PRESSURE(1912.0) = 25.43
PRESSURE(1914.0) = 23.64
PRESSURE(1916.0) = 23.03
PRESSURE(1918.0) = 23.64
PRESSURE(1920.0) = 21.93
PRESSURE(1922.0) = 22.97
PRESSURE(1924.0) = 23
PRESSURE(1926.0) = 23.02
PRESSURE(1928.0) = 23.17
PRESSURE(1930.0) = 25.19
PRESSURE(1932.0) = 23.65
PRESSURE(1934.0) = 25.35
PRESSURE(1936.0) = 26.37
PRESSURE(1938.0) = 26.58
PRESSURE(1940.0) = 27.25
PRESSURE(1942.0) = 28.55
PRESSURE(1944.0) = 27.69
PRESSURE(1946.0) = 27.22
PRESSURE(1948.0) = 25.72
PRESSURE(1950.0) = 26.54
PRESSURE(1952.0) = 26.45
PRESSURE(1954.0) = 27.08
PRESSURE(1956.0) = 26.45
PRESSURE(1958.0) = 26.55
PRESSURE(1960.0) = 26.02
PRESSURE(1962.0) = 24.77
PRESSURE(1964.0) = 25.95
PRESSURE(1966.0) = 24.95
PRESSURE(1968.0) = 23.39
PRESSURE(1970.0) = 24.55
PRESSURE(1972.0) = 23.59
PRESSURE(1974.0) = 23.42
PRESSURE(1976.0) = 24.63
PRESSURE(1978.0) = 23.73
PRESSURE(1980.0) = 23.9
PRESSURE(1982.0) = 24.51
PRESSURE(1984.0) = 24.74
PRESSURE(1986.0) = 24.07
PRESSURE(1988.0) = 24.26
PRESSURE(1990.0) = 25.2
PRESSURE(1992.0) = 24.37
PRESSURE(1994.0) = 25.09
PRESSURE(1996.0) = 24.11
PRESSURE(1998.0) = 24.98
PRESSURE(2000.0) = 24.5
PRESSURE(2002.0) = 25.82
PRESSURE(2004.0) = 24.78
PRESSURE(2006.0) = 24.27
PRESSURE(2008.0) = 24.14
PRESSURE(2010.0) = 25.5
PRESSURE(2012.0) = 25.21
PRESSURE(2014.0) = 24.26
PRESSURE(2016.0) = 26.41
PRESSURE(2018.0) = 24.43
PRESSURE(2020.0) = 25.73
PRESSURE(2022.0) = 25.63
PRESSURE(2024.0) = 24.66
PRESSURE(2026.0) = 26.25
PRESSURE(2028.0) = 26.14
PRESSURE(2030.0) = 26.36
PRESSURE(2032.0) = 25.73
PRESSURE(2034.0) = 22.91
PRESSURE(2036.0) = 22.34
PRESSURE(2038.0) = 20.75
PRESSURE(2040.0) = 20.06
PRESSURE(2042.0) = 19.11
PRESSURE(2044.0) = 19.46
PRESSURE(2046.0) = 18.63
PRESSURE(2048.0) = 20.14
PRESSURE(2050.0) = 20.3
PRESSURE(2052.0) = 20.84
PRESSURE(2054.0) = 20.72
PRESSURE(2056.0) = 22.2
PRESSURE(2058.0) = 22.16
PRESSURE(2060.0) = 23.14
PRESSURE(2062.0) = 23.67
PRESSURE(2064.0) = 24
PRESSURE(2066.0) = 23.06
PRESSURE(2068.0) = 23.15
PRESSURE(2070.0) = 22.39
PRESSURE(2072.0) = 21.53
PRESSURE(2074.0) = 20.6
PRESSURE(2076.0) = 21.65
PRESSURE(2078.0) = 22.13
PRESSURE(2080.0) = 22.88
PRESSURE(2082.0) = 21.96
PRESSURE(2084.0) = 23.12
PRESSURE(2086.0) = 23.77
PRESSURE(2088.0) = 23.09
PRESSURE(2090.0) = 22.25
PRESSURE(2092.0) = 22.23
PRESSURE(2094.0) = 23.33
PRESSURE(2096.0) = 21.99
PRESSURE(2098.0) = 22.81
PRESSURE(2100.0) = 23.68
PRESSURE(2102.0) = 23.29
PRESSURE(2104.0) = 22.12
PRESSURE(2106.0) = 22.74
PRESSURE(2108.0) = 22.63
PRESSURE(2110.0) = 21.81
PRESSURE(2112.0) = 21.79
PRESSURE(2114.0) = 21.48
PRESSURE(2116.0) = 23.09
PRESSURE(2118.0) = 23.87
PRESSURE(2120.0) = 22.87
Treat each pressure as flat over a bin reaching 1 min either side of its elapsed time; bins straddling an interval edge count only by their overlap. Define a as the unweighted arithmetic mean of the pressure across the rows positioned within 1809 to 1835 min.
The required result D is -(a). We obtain -35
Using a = 34.7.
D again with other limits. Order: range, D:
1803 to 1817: -36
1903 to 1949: -25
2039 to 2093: -22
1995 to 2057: -23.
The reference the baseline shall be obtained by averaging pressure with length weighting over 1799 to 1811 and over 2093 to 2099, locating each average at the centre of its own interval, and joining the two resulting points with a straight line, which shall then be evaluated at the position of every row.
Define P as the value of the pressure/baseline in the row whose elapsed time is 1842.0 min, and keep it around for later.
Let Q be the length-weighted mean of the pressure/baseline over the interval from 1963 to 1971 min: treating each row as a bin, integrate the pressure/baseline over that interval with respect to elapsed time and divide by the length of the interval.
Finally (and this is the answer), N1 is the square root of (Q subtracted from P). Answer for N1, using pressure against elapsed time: 0.20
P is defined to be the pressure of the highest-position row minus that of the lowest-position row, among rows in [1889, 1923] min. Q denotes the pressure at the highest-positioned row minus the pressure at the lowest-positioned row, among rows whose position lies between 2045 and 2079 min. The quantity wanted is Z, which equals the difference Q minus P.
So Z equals 10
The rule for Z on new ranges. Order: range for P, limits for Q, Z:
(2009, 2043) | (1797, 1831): 4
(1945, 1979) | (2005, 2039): 0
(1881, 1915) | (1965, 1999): 4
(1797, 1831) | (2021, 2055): -2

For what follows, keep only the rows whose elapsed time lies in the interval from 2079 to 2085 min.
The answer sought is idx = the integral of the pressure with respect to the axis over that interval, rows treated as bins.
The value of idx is 136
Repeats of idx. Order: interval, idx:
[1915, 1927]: 275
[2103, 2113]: 222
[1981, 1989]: 195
